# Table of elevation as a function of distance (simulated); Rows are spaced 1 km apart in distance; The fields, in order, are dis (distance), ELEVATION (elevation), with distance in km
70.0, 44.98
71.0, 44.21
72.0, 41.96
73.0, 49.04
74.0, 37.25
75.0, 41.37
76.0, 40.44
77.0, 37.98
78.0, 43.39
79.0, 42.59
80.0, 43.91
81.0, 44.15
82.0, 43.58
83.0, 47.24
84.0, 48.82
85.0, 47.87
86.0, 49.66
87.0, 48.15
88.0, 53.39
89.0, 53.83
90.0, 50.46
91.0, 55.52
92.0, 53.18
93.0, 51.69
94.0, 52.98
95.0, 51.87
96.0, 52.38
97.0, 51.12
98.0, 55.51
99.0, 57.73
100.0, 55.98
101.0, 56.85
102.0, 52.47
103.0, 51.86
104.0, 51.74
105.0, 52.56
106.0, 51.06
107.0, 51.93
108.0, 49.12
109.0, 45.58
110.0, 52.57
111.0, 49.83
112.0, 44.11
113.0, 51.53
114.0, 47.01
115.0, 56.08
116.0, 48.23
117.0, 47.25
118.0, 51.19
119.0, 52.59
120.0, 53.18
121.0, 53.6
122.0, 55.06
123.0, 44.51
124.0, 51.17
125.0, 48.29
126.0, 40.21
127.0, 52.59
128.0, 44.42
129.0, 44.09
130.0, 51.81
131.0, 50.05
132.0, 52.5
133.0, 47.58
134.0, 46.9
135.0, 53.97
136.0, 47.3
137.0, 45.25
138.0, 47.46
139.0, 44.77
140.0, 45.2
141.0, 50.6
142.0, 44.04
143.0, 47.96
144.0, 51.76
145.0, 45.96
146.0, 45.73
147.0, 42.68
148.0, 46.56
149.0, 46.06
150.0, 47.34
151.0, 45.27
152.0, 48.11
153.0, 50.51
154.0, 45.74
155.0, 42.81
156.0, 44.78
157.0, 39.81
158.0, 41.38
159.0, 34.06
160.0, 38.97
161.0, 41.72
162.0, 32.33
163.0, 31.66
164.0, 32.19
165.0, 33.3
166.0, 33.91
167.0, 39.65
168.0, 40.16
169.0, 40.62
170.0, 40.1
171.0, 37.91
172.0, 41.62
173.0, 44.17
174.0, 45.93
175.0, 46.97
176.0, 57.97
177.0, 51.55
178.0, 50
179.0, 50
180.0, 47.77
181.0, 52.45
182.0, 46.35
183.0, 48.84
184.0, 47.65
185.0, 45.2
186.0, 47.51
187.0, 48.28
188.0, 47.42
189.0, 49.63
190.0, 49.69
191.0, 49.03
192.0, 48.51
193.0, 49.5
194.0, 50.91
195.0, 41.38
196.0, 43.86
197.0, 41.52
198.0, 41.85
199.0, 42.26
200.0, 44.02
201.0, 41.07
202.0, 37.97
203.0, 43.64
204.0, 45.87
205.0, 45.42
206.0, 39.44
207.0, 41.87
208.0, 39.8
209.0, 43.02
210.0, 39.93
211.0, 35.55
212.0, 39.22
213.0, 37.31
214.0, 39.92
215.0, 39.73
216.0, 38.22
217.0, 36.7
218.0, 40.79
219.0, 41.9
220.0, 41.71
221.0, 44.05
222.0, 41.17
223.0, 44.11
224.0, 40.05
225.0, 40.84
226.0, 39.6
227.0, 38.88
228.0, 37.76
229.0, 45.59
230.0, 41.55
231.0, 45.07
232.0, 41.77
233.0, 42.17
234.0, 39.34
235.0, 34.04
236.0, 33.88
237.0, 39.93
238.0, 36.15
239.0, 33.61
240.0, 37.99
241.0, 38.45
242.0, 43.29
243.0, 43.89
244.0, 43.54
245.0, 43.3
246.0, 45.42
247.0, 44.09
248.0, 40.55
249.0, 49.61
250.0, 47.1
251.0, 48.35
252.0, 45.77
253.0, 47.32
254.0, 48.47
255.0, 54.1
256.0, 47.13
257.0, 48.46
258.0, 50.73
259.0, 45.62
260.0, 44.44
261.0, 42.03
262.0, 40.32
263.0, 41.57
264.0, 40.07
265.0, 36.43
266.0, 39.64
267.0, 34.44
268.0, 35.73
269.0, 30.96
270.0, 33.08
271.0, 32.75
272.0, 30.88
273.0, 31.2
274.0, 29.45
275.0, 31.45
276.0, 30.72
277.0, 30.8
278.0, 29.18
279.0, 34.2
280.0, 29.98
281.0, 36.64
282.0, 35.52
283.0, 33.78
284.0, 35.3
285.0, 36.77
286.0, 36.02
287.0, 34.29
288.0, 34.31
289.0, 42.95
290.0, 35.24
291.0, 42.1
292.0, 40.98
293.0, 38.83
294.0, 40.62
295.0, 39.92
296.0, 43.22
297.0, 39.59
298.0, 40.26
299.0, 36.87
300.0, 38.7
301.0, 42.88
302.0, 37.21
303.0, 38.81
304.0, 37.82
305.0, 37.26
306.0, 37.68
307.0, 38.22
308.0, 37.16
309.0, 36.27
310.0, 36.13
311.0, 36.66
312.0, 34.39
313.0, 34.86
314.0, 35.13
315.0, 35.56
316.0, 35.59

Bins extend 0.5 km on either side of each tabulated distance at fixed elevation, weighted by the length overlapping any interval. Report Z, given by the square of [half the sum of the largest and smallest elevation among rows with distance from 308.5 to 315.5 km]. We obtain 1262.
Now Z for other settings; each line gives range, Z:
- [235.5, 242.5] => 1478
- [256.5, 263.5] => 2073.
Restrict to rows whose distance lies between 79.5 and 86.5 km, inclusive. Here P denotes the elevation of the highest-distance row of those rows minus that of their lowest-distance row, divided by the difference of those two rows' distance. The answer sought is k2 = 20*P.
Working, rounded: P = 1.0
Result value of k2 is 19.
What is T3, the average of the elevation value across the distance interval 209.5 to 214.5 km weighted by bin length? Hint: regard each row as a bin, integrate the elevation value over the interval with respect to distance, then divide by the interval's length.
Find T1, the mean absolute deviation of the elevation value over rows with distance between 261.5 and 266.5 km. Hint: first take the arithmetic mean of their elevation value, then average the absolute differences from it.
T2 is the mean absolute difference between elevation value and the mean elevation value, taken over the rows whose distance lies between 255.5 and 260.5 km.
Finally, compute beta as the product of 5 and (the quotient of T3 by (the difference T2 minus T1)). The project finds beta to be 328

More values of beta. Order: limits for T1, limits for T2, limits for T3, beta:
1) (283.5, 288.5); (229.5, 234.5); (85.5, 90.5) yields 548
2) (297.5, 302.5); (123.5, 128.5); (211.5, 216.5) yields 92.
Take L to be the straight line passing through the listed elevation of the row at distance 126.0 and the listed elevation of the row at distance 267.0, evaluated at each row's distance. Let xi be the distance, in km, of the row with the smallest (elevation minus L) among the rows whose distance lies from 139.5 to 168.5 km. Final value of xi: 163.0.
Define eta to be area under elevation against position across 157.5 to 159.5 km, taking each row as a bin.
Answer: 75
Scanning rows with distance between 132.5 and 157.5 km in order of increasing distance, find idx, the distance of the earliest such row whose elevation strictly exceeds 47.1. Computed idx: 133.0 km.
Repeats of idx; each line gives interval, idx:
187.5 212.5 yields 188.0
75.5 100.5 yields 83.0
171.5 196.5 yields 176.0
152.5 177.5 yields 153.0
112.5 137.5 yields 113.0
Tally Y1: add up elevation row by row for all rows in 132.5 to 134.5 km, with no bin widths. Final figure 94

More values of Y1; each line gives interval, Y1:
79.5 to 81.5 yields 88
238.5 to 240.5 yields 72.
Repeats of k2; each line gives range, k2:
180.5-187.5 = -14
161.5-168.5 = 26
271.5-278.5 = -6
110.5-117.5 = -9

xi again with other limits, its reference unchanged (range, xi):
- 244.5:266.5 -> 265.0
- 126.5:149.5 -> 147.0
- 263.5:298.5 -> 278.0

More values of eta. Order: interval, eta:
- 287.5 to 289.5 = 77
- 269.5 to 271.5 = 66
